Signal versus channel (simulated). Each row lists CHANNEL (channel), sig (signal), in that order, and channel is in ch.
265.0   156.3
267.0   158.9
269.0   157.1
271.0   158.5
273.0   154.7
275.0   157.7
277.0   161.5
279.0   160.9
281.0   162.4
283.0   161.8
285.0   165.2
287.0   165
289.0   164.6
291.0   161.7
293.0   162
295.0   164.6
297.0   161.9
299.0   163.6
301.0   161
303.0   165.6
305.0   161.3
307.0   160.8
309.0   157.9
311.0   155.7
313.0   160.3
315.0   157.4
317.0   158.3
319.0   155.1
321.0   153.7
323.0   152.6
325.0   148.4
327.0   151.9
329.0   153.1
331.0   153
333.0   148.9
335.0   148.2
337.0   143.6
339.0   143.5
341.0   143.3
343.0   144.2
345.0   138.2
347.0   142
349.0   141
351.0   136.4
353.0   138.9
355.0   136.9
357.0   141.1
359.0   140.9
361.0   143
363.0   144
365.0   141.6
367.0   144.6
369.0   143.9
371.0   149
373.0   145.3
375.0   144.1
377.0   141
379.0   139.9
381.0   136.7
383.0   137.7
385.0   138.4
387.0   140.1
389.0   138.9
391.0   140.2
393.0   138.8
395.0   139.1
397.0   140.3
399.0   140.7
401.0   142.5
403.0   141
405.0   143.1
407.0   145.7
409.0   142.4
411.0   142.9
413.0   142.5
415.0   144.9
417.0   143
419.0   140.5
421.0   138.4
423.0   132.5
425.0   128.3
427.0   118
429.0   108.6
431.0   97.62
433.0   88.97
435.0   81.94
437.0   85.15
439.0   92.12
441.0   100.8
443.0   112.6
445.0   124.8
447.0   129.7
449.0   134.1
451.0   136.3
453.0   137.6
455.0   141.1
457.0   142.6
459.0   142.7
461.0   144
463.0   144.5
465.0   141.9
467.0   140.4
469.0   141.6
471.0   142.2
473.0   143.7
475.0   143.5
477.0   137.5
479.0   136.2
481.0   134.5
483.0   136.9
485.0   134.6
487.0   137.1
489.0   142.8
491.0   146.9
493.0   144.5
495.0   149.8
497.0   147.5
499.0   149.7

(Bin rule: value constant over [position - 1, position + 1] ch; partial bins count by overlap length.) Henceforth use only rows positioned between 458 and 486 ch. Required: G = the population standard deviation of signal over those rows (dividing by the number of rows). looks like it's 3.5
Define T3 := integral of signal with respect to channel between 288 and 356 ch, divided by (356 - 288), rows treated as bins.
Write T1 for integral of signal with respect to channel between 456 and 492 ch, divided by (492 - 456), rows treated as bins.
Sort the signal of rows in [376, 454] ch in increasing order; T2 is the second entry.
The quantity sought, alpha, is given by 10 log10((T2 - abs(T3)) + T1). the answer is 18.6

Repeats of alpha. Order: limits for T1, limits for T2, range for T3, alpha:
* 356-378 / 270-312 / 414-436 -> 22.5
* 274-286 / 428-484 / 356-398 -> 20.2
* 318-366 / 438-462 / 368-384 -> 20.2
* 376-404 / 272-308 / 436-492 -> 22.2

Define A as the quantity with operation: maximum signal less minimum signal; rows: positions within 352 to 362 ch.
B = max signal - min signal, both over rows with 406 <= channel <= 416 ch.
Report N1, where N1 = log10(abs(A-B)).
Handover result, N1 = 0.4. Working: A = 6.1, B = 3.3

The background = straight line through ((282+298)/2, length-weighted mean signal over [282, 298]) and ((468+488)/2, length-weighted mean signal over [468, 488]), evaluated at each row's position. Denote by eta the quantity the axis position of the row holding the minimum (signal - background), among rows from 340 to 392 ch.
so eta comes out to 351.0 ch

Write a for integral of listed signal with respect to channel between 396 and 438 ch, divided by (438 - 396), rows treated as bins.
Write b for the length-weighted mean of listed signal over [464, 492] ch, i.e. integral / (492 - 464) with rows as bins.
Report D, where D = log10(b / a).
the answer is 0.039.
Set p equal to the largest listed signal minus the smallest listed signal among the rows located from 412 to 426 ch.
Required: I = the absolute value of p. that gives 17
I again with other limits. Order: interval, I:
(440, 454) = 37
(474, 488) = 9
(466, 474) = 3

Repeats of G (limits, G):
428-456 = 20.6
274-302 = 2.0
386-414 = 1.9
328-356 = 5.2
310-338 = 4.3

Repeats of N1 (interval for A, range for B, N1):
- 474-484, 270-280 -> 0.3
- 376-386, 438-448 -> 1.5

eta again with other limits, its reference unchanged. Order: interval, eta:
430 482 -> 435.0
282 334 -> 325.0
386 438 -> 435.0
